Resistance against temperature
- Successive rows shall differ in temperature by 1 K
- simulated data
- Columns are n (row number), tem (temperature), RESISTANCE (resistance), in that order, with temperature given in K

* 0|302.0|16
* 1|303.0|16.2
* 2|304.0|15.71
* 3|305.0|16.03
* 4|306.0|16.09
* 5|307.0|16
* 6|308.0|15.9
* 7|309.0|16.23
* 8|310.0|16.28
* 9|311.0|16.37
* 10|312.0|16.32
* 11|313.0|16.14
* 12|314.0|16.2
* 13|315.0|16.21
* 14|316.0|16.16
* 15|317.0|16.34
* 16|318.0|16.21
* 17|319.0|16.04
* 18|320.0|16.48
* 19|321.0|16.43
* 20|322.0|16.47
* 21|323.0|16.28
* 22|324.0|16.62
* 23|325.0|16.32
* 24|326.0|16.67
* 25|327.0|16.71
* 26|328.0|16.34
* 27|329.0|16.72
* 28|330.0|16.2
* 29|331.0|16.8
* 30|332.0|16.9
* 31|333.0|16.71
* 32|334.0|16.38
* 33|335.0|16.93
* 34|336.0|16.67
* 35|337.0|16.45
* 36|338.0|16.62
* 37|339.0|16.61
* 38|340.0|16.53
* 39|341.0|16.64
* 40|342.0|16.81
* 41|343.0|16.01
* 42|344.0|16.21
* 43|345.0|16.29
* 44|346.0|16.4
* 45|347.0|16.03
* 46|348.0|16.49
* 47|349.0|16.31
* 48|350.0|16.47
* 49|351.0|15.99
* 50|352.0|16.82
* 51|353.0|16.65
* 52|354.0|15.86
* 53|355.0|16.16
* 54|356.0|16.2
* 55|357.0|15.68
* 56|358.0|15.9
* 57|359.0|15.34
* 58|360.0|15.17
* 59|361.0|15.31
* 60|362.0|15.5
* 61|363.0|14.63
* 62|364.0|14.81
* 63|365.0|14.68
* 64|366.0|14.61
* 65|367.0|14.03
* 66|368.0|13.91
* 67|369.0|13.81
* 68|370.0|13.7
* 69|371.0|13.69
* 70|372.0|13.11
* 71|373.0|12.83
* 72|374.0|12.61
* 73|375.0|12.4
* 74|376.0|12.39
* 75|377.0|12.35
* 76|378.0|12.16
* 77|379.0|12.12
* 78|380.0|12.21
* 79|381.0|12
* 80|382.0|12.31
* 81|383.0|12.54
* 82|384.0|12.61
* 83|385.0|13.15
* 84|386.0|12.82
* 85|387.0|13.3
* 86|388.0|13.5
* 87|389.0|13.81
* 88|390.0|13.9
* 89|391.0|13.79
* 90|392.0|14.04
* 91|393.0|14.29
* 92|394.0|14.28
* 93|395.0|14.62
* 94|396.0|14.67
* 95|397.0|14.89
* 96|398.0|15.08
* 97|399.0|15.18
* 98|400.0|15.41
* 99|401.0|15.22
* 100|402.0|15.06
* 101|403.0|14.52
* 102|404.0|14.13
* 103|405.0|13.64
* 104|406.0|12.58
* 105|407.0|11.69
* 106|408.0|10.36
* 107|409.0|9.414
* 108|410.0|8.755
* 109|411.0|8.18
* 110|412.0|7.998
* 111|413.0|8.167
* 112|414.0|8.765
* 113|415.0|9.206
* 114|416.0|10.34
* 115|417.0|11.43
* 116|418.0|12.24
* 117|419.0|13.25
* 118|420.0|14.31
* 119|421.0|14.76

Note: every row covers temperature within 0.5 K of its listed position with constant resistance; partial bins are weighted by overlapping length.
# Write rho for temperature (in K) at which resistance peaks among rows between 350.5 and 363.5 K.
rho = 352.0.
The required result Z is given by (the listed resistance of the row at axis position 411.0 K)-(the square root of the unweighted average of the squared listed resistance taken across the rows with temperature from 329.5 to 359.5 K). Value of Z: -8.2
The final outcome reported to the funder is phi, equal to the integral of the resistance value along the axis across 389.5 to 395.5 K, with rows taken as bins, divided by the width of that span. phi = 14.2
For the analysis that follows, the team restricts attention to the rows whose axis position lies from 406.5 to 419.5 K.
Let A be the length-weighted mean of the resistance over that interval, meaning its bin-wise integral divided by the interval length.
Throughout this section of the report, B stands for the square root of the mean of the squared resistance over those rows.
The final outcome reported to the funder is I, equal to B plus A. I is 20.1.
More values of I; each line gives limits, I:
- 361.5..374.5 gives 28.0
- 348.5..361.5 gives 32.0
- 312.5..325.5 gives 32.6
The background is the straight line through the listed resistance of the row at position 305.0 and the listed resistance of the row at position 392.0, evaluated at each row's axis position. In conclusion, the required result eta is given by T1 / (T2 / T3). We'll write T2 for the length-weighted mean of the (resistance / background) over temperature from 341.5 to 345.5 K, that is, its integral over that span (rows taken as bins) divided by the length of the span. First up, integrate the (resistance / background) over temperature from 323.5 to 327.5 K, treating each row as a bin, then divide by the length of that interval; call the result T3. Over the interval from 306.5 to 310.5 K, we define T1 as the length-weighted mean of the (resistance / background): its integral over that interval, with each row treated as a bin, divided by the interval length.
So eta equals 1.00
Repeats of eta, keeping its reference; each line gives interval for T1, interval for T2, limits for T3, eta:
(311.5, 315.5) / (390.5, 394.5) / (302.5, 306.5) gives 1.02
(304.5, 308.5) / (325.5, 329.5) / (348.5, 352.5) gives 1.02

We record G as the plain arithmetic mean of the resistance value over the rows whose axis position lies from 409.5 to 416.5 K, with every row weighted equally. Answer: 8.8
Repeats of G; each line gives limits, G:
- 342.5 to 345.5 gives 16.2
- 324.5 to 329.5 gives 16.6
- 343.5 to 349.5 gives 16.3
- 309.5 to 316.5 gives 16.2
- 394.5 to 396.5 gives 14.6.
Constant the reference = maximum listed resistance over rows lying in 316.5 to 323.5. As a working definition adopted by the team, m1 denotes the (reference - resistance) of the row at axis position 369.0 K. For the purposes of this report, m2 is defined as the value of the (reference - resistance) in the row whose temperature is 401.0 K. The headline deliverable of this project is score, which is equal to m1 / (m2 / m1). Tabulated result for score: 5.66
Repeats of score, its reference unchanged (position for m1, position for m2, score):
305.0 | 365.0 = 0.11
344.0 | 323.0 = 0.36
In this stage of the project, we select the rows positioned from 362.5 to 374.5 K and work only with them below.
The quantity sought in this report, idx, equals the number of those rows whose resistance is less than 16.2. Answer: 12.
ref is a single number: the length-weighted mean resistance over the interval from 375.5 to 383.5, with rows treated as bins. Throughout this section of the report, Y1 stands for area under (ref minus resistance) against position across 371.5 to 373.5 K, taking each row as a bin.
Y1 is -1.4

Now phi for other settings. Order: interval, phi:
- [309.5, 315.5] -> 16.3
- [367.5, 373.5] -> 13.5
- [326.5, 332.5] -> 16.6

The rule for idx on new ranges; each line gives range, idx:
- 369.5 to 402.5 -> 33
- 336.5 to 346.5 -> 1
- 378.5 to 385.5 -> 7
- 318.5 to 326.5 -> 1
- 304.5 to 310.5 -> 4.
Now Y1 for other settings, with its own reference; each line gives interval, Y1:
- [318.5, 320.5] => -8.0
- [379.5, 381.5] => 0.3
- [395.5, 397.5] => -5.0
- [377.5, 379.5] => 0.2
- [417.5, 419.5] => -1.0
